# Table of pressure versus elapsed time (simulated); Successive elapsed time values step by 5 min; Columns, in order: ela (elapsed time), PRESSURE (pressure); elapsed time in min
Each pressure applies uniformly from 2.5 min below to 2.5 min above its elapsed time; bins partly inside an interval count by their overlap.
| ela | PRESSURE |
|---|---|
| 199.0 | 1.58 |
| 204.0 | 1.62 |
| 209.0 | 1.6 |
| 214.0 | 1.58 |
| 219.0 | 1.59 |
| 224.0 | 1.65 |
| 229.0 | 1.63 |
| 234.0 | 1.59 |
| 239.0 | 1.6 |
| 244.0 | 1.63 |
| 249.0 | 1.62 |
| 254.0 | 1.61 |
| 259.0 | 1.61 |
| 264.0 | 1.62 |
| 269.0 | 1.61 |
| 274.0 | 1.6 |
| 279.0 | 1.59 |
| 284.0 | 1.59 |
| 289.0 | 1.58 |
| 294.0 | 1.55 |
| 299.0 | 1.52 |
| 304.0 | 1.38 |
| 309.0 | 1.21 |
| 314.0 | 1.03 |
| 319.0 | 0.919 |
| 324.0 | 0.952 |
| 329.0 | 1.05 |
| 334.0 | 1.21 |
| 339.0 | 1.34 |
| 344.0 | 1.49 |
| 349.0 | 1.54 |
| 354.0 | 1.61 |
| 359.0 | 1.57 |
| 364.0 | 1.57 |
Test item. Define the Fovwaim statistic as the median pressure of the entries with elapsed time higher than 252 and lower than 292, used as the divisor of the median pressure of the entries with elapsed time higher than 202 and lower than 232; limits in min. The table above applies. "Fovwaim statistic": 1.00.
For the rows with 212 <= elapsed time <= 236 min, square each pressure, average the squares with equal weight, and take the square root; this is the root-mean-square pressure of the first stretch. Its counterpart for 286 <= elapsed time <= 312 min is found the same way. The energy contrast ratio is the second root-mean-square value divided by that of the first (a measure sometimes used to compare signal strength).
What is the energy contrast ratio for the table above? 0.90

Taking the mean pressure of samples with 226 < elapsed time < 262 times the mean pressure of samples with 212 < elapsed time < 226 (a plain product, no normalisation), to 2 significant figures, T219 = 2.6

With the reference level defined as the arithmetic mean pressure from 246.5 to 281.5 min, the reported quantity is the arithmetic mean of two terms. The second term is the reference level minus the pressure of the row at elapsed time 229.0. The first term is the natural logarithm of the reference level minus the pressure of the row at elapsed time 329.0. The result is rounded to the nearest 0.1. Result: -0.3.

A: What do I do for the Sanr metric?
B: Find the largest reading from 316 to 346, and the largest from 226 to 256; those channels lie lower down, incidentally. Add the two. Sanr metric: 3.12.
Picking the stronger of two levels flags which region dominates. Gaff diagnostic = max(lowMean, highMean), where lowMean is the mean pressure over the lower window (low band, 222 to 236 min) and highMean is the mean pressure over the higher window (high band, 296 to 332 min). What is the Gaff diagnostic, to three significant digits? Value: 1.62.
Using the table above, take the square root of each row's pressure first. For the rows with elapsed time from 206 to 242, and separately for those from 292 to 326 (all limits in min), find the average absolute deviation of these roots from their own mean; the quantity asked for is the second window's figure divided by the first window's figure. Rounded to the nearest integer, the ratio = 13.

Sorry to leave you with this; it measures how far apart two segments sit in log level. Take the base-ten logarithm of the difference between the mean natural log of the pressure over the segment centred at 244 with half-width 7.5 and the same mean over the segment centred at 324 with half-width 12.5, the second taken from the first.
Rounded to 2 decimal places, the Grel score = -0.34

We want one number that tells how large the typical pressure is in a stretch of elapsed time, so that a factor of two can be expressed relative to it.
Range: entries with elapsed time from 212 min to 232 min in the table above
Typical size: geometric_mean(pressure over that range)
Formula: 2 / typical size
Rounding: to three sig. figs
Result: 1.24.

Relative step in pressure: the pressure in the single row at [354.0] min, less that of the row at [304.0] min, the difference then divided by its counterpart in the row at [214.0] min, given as 0.15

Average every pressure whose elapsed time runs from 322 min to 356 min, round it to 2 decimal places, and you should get 1.31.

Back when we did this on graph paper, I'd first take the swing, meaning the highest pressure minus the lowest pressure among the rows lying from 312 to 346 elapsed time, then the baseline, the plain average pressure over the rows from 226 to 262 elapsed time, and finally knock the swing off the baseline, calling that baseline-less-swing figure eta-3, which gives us 1.04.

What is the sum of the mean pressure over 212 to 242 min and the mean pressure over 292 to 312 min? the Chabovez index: 3.0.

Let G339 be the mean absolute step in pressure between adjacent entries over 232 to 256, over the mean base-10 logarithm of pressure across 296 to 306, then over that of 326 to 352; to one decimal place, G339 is 0.8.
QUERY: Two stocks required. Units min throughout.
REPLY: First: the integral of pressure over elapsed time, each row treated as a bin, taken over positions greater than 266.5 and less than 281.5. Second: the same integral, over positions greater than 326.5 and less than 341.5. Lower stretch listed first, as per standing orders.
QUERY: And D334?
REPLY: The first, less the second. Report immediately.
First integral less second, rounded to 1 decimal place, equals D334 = 6.0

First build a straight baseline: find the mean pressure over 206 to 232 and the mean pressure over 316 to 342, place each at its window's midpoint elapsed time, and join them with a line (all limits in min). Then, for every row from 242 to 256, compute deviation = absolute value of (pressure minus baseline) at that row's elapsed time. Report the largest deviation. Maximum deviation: 0.16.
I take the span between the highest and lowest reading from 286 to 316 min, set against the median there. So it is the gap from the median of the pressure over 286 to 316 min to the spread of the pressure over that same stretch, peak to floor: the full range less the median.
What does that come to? -0.90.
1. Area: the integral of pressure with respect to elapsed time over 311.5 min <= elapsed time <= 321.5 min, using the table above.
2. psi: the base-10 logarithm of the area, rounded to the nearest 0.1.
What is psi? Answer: 1.0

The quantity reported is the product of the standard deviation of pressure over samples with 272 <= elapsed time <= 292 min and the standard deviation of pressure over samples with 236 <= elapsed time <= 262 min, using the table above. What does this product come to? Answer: 0.0001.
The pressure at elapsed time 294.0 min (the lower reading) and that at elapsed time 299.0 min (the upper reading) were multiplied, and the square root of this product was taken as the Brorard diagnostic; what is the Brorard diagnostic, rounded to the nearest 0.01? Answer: 1.53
